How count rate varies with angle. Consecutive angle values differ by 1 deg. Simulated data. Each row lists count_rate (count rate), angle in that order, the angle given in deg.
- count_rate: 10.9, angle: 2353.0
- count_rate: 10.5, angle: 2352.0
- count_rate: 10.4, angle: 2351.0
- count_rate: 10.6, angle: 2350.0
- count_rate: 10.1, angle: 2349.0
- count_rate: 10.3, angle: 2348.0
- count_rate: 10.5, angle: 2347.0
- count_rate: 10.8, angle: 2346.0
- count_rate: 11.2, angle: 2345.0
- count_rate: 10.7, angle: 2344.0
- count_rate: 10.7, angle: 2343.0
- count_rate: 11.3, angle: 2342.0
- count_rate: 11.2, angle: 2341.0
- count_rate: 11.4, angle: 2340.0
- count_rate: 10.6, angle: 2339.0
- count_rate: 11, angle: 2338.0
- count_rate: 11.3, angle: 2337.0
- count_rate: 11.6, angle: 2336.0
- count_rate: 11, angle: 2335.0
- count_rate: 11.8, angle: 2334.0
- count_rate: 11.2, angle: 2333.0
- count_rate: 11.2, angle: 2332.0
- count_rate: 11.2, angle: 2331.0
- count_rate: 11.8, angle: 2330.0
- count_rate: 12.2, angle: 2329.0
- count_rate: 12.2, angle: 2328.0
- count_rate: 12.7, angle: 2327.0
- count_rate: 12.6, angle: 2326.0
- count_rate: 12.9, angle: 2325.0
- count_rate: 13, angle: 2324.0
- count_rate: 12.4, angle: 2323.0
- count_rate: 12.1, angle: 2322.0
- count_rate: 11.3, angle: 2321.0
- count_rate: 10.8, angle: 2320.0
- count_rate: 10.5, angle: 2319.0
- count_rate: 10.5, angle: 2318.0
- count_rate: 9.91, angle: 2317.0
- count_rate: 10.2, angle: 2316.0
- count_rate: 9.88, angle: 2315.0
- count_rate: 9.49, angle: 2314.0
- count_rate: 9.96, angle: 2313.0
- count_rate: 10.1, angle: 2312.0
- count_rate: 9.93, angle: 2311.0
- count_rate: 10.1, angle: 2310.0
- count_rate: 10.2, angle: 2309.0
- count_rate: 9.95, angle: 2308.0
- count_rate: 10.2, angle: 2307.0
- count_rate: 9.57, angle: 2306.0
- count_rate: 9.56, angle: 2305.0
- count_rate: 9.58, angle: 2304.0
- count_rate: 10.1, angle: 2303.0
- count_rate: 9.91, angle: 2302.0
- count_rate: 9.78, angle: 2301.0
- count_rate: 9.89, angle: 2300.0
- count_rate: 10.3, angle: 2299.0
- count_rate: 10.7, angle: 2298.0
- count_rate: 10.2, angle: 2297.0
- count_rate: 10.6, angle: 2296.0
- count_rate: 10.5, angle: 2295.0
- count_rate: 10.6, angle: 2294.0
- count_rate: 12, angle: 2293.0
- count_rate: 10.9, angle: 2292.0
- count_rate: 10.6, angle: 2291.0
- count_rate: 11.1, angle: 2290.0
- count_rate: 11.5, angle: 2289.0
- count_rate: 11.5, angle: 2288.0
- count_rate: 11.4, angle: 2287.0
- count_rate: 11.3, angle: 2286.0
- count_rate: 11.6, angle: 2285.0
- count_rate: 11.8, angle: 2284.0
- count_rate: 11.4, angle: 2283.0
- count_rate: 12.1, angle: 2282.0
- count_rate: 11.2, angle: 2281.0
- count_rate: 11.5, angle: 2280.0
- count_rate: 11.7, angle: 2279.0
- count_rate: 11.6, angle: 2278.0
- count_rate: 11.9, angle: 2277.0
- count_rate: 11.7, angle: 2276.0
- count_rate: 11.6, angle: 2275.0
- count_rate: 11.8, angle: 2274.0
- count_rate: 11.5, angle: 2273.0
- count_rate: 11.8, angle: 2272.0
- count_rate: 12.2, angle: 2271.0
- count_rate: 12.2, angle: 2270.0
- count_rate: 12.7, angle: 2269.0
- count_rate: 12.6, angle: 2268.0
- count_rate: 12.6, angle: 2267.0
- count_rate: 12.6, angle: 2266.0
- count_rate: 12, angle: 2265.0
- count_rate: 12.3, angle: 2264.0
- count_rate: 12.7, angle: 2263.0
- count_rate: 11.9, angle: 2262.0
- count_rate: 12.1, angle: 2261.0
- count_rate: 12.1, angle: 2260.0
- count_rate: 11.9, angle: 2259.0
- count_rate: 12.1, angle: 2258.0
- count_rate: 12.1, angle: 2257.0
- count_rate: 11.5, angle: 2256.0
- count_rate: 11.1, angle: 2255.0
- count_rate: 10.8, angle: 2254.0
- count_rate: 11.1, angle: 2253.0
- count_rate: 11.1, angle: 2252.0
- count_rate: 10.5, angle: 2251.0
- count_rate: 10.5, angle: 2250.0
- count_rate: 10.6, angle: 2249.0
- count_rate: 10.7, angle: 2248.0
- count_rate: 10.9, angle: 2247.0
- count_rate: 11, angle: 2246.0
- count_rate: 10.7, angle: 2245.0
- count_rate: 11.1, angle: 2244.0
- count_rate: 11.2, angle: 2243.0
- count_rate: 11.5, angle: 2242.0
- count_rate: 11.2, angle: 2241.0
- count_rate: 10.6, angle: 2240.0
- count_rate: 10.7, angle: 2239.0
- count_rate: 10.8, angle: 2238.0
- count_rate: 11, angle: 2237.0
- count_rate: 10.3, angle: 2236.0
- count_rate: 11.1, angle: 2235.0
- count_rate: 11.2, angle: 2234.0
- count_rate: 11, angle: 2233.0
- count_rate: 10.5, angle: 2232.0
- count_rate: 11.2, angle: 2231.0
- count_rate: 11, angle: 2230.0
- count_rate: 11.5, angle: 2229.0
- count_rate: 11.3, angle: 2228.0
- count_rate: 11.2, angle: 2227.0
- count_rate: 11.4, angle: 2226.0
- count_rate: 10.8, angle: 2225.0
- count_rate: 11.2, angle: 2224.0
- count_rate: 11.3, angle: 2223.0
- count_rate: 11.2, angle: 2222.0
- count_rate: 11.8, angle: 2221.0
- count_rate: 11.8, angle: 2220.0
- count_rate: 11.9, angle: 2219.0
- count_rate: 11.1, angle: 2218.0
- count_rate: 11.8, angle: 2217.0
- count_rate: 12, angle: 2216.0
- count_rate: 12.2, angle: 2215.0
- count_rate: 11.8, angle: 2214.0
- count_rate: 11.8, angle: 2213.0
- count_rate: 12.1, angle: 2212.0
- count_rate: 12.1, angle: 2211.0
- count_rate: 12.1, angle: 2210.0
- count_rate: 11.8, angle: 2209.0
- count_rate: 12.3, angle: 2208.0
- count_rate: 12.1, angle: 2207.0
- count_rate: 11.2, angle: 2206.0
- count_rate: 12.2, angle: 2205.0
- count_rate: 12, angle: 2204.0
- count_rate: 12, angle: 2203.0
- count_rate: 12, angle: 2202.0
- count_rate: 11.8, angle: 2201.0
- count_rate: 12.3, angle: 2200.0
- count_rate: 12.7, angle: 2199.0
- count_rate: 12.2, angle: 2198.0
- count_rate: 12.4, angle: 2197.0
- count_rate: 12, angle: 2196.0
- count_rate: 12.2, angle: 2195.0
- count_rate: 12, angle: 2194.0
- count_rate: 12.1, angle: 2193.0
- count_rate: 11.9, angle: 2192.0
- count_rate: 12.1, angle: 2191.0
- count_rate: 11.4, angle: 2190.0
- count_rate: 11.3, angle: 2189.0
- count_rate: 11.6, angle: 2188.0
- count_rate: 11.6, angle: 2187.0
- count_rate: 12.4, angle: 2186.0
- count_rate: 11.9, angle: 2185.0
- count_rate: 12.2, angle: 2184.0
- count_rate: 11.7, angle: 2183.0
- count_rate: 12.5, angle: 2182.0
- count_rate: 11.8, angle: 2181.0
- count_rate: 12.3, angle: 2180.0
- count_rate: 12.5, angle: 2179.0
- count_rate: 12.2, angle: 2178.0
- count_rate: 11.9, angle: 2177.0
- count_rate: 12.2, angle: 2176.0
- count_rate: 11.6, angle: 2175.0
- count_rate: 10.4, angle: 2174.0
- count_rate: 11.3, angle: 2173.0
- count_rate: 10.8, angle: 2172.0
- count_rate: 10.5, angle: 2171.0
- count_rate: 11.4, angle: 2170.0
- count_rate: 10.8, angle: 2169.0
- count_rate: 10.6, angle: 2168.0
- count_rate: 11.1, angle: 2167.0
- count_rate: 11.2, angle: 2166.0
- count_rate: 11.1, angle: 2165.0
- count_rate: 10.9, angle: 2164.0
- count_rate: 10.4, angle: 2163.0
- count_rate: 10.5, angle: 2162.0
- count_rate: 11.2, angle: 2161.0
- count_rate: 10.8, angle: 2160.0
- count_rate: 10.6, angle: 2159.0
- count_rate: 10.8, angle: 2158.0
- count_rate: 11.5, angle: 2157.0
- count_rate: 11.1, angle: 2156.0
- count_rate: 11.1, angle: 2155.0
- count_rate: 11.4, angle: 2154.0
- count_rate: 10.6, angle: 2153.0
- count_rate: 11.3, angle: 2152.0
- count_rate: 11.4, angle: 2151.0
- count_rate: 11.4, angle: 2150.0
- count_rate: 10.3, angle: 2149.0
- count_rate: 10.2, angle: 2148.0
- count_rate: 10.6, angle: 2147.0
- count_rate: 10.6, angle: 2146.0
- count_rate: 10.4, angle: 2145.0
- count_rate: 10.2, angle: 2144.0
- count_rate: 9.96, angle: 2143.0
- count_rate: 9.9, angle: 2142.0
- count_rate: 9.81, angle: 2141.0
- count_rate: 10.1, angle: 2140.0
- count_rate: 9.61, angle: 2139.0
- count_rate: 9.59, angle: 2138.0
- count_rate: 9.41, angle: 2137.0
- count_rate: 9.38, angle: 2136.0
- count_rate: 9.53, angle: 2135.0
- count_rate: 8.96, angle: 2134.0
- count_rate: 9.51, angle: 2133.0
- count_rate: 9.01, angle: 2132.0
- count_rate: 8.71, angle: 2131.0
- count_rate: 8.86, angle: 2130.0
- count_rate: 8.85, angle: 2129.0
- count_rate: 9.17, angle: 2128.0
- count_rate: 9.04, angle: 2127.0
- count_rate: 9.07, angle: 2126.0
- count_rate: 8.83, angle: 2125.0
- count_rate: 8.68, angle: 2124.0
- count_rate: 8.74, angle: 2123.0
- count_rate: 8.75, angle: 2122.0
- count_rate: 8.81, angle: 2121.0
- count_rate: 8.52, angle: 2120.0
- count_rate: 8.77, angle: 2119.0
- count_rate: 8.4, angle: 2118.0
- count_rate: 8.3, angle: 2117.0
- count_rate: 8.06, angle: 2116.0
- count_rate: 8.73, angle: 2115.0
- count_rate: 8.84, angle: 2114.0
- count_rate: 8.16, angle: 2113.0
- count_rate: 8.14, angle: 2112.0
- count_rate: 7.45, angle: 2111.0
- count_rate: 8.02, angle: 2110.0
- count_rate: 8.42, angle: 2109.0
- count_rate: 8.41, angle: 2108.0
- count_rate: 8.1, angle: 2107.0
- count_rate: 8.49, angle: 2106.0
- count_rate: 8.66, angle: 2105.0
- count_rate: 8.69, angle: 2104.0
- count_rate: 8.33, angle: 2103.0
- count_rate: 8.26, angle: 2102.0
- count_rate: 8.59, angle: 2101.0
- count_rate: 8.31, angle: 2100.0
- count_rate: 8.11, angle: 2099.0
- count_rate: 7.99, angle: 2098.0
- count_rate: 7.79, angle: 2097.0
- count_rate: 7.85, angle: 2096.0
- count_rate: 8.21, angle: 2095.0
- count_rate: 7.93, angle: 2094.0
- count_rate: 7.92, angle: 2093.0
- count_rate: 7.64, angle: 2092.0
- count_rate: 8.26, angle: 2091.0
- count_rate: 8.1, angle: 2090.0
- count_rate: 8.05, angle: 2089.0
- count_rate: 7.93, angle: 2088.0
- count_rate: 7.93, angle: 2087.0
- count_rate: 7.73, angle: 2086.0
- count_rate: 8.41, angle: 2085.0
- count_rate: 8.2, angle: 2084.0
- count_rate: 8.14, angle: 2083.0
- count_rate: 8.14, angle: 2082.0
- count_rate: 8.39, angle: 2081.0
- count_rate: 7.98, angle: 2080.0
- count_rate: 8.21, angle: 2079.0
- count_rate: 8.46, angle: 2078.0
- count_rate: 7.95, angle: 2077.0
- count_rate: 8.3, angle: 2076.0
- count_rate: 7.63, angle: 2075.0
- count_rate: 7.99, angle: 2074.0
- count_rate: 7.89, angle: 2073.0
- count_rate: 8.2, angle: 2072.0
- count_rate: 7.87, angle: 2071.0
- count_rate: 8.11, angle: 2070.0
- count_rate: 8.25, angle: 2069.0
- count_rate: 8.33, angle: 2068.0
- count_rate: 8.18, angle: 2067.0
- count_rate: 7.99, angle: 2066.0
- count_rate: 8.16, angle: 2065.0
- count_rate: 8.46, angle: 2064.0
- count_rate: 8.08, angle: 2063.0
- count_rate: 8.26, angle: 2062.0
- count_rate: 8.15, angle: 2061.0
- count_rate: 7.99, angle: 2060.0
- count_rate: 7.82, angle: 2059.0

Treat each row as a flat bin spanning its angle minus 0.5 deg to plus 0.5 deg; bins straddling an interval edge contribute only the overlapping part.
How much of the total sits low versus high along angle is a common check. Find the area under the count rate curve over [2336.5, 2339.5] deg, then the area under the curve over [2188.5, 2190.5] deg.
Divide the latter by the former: 0.7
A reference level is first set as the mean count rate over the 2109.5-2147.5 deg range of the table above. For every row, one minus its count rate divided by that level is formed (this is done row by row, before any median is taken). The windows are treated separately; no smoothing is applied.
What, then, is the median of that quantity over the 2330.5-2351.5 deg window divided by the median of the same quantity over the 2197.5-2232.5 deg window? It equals 0.7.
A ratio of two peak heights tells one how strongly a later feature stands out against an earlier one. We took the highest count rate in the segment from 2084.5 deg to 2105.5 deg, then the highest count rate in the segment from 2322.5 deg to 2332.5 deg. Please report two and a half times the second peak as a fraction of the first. 3.74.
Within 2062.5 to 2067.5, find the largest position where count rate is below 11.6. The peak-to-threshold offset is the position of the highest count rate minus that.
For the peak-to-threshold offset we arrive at -3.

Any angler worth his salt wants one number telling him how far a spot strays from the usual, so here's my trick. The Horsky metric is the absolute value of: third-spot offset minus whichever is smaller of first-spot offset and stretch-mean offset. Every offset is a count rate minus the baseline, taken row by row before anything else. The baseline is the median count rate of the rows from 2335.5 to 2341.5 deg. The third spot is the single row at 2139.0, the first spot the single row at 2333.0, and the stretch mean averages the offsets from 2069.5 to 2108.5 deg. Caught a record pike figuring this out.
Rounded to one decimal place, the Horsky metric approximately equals 1.5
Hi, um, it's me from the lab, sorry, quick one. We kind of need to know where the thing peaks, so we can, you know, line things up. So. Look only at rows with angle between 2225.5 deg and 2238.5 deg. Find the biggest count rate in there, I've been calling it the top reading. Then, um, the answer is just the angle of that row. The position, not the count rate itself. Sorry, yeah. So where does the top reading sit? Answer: 2229.0 deg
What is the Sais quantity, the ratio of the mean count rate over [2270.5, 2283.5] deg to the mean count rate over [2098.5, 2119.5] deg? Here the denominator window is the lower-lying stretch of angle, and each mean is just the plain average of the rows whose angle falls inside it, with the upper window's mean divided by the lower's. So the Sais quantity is 1.40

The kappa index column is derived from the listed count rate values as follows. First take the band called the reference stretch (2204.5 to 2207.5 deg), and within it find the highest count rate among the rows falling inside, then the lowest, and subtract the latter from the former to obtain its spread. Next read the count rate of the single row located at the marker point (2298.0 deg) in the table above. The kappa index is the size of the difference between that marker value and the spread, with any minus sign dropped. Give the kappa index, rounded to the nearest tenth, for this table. 9.7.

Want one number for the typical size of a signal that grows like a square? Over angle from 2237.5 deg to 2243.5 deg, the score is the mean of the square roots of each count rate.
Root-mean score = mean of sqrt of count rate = 3.32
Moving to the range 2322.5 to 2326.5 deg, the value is 3.57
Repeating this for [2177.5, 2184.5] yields 3.49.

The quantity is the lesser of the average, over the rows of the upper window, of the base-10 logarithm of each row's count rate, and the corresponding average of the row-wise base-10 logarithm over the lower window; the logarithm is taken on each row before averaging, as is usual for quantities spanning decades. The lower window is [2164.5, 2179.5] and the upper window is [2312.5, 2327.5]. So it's 1.05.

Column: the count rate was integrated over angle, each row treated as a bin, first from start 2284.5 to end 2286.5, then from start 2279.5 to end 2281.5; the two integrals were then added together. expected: 45.6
